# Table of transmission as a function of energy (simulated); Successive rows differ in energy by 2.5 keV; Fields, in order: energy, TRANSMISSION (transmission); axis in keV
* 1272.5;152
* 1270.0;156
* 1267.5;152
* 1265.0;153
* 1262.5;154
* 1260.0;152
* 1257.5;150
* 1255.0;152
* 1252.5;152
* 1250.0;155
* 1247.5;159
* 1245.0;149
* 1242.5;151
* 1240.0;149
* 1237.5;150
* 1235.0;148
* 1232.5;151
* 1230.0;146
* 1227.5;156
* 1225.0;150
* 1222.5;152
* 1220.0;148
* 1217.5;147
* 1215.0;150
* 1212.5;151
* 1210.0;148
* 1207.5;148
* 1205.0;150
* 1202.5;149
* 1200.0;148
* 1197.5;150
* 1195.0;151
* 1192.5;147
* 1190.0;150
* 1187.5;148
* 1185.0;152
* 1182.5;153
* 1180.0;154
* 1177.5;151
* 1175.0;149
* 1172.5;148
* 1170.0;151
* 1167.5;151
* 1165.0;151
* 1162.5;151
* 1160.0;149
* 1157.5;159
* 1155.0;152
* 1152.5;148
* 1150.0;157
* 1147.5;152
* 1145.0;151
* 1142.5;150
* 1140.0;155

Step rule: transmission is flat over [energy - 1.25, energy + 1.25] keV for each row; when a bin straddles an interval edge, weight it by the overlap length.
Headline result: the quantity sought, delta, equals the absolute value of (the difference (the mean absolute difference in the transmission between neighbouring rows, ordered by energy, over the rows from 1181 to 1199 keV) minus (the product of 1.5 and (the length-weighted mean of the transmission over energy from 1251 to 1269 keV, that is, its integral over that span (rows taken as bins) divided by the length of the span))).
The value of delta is 226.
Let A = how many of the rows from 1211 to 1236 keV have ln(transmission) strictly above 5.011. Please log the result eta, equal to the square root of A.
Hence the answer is 2.0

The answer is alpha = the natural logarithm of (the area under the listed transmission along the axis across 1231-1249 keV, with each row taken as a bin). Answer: 7.9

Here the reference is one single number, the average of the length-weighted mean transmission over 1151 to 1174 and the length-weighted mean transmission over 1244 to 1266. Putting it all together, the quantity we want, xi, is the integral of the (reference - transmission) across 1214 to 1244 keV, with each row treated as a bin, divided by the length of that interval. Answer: 2.2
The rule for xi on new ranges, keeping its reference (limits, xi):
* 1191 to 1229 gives 2.4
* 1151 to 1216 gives 1.7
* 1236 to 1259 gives 0.2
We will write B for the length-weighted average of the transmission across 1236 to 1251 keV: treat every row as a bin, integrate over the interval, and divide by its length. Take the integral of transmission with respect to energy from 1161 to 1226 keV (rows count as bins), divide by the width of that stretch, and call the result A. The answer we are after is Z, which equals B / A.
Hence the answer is 1.01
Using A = 149.9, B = 152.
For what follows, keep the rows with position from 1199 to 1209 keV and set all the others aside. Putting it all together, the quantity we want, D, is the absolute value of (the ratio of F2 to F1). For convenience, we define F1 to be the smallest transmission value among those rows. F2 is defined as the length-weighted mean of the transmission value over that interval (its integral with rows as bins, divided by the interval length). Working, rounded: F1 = 148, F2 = 149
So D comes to 1.01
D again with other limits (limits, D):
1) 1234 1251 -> 1.02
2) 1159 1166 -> 1.01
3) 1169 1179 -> 1.01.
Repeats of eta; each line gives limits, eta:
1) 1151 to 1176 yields 2.4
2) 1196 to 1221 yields 1.0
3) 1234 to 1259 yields 2.2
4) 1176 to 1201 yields 2.2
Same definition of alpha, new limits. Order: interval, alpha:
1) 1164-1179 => 7.7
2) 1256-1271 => 7.7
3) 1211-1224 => 7.6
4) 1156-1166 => 7.3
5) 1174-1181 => 7.0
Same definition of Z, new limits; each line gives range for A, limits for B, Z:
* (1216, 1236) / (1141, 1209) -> 1.01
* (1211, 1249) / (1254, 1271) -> 1.01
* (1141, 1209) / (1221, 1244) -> 1.00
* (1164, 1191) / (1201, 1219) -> 0.99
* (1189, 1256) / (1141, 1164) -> 1.01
